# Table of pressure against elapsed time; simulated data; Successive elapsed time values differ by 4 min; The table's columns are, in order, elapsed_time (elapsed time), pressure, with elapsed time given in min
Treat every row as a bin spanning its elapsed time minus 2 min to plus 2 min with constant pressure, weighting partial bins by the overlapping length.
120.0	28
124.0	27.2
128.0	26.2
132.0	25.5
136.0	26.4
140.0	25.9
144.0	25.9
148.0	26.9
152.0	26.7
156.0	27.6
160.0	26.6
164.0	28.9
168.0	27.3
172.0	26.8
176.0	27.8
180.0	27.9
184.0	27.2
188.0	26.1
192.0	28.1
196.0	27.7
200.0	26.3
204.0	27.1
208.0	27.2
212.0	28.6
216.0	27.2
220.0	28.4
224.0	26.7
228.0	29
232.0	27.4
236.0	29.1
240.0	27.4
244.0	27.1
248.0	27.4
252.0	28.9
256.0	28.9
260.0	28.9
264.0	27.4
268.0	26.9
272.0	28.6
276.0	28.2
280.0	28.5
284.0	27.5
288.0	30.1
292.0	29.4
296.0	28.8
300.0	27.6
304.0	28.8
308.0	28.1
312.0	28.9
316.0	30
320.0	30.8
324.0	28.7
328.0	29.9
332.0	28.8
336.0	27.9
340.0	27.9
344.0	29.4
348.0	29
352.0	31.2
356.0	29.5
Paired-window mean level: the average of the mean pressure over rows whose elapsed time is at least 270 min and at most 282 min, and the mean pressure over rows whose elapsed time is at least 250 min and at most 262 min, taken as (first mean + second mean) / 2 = 28.7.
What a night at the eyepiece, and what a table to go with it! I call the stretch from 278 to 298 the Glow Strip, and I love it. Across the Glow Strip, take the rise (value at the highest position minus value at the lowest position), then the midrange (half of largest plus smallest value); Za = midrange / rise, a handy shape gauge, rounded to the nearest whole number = 96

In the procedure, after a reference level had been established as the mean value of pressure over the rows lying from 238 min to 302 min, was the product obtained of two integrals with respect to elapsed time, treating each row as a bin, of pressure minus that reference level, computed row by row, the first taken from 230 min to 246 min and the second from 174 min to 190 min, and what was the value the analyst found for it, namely 119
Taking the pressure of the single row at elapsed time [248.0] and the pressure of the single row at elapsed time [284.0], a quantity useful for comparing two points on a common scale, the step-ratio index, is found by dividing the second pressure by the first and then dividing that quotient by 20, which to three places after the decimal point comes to 0.050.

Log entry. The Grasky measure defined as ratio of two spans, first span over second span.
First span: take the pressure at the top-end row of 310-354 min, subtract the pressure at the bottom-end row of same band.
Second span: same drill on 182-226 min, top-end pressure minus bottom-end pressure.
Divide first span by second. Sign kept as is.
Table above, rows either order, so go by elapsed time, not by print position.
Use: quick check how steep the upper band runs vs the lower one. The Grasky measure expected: -4.6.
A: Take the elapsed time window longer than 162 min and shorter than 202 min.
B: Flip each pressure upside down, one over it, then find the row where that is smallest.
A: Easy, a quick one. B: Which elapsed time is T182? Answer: 164.0 min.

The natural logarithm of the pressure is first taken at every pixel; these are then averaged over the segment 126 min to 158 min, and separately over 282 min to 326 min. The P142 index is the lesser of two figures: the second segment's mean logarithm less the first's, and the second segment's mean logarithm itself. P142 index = 0.09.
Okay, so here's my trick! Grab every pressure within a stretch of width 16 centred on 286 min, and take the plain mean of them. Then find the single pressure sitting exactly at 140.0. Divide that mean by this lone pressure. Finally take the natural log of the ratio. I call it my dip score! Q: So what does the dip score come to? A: 0.11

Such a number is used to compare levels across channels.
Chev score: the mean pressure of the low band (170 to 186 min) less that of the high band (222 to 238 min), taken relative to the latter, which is -0.022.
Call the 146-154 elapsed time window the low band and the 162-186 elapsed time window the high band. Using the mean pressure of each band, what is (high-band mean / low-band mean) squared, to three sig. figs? 1.06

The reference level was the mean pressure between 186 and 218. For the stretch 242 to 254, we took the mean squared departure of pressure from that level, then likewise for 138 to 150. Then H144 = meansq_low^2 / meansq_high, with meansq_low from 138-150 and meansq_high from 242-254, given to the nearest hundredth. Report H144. 2.01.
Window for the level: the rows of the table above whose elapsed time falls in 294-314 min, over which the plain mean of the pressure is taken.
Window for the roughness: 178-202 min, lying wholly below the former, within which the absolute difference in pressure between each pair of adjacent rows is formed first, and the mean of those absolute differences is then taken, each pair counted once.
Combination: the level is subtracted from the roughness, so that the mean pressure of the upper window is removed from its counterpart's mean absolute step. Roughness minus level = -27.3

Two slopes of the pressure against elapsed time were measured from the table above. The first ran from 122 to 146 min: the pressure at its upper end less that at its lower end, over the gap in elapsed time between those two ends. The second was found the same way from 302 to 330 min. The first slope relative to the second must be -1.4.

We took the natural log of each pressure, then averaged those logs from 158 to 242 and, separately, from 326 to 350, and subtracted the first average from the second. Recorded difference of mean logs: 0.045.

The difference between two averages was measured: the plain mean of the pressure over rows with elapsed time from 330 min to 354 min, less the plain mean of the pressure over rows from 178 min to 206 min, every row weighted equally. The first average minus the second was 1.8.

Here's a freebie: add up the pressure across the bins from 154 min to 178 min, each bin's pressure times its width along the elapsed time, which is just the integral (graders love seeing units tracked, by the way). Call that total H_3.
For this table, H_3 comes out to 660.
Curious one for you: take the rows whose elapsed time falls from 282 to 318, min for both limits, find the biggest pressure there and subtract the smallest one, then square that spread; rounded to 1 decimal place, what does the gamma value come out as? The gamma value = 6.8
